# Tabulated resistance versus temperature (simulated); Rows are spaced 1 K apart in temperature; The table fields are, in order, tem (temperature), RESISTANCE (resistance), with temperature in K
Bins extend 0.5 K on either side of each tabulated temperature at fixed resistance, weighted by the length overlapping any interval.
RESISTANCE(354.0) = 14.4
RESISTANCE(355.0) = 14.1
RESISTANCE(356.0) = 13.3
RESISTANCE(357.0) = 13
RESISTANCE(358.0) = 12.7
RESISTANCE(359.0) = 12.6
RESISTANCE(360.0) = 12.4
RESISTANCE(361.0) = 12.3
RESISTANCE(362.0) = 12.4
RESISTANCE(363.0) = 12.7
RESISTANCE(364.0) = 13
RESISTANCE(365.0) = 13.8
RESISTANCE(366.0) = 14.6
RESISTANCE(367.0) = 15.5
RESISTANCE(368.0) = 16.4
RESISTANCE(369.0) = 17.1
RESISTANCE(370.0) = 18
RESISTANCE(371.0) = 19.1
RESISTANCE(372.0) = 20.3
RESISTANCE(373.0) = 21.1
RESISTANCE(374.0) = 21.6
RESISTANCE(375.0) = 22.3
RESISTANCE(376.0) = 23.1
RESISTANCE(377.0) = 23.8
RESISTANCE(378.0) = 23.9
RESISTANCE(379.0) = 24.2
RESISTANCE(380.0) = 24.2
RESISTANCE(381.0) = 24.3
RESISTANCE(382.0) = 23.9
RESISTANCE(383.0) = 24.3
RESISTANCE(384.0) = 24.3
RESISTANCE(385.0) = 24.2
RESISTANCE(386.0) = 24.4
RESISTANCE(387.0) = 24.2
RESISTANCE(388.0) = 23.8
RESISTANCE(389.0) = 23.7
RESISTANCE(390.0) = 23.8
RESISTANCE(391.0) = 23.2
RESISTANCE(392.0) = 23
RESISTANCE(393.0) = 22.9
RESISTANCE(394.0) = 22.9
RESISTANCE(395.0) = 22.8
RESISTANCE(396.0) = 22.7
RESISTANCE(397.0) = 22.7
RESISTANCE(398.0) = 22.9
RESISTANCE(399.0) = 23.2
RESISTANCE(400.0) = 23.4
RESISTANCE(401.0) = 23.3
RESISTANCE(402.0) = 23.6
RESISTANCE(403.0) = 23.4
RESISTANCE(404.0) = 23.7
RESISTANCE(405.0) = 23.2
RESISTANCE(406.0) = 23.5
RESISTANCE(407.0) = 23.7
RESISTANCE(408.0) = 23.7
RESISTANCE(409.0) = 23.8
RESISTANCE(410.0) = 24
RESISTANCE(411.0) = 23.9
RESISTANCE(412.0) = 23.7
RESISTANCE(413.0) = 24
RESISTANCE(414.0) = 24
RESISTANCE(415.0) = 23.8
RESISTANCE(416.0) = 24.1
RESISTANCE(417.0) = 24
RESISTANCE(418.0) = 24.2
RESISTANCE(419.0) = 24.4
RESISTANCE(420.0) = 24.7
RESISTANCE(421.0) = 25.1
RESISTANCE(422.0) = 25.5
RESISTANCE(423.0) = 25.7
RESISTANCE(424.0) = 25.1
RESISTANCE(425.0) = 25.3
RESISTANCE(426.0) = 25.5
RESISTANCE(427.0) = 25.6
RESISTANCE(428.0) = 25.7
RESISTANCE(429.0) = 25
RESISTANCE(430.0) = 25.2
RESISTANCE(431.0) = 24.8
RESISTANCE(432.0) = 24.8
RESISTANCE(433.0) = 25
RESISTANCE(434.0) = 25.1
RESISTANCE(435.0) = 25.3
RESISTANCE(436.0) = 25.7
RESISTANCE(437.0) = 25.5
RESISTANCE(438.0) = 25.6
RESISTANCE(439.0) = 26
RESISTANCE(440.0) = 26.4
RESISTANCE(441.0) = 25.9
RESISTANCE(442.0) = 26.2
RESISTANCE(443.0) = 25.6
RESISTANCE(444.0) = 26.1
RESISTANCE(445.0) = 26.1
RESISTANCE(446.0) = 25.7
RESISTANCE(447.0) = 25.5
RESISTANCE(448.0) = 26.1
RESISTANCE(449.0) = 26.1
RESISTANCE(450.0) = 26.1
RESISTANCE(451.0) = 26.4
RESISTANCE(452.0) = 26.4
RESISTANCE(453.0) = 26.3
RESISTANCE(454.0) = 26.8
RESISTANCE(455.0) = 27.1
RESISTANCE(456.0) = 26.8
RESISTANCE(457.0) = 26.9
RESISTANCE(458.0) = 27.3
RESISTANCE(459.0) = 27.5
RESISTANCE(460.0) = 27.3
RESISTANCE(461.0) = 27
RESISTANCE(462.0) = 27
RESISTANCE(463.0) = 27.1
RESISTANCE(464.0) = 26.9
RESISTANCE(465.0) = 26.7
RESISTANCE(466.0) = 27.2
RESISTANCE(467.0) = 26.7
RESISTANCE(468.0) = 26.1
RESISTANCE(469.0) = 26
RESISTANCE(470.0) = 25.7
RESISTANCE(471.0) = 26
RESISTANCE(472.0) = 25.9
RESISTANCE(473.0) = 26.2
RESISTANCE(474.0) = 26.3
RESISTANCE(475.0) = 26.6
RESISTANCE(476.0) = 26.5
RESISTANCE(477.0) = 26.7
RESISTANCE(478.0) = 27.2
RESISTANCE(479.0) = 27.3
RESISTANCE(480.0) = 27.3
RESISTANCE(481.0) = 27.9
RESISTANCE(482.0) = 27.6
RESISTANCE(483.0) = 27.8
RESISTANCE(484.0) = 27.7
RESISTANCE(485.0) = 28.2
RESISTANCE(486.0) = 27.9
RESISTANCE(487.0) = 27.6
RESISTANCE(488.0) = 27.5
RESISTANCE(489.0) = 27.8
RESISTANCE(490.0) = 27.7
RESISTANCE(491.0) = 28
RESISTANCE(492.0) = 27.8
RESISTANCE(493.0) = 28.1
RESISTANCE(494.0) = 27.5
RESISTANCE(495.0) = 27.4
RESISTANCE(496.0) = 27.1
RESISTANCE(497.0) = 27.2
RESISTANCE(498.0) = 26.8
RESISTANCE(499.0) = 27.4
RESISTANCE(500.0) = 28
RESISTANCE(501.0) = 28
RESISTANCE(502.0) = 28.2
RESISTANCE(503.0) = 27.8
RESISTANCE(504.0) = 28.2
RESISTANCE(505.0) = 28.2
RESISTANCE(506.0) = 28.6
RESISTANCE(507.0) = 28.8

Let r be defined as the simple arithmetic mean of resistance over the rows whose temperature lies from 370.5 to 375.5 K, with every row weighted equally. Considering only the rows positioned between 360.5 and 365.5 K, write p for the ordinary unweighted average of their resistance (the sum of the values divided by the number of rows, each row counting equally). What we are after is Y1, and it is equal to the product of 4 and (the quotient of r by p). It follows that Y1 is 6.5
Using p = 12.8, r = 20.9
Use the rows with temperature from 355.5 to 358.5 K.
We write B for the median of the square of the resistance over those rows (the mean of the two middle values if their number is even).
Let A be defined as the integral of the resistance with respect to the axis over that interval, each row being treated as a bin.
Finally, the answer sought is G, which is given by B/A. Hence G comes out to 4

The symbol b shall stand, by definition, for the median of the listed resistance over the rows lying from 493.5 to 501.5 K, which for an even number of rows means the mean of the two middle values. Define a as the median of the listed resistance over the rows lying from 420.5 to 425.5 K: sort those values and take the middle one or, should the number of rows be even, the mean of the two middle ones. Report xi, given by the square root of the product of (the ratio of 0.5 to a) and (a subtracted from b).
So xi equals 0.20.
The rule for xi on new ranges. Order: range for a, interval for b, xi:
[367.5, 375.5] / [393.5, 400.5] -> 0.28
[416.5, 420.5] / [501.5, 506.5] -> 0.28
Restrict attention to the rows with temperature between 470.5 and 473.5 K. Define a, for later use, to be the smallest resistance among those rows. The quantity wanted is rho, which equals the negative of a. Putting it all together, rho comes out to -25.9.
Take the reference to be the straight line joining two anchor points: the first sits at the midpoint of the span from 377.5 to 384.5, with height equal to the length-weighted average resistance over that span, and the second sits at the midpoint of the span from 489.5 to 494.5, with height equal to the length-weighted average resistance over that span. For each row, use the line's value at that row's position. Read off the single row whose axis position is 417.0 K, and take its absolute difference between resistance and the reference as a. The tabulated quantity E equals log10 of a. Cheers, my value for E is 0.1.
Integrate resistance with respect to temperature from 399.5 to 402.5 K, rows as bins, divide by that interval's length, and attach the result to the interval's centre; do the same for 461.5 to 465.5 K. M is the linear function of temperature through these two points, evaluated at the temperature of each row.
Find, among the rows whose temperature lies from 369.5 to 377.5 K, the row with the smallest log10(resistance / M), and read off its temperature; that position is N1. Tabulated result 370.0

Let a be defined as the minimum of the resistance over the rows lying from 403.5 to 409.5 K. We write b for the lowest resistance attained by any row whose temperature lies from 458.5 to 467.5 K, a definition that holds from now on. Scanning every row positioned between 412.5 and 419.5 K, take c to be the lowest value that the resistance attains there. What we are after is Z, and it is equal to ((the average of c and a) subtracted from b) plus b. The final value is 30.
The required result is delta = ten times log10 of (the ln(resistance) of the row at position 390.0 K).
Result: 5.01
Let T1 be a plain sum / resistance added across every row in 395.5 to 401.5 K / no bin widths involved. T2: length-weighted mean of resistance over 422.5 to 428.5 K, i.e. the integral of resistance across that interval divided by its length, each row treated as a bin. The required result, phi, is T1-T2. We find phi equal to 113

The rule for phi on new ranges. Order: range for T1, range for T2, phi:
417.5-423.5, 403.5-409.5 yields 126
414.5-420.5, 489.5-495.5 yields 117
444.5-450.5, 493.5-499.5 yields 128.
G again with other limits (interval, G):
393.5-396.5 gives 8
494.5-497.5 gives 9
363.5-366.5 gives 5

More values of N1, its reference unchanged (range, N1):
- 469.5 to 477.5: 470.0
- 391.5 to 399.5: 397.0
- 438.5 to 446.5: 446.0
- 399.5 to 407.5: 405.0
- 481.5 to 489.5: 488.0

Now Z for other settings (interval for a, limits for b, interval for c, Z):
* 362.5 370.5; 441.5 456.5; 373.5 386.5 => 34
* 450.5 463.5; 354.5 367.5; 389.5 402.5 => 0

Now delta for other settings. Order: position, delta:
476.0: 5.15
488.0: 5.20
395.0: 4.95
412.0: 5.00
